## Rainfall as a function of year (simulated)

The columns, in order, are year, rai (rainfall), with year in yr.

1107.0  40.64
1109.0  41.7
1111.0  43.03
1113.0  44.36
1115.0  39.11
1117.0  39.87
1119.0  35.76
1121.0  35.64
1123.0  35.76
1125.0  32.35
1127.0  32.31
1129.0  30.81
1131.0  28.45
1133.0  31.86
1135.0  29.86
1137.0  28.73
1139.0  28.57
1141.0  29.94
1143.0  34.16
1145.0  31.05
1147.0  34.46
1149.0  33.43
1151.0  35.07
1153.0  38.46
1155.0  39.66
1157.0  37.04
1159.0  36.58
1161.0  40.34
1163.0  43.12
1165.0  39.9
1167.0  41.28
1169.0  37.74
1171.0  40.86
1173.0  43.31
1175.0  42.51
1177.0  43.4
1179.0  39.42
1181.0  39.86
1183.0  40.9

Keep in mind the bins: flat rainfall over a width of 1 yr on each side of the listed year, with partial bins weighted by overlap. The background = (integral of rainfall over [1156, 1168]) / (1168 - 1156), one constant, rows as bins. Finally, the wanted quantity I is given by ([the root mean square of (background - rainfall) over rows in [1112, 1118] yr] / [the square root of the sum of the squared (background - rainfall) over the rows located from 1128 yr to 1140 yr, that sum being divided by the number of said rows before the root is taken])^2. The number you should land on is 0.07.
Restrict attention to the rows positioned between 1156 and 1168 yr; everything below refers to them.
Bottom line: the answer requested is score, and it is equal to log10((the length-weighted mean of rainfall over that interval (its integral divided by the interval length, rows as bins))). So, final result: 1.60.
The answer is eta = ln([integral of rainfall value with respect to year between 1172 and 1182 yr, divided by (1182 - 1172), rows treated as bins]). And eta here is 3.73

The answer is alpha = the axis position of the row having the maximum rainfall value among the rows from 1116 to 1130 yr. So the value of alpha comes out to 1117.0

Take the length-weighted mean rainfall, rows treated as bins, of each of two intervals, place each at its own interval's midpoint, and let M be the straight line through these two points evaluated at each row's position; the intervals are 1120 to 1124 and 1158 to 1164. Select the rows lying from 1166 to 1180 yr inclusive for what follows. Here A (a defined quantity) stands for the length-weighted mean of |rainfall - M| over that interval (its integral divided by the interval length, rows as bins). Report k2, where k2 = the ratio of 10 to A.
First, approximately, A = 1.6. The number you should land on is 6.3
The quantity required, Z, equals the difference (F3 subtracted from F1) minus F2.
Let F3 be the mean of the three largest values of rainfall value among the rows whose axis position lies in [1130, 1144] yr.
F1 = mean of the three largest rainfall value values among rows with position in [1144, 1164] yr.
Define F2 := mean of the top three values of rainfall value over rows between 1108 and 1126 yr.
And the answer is -34.0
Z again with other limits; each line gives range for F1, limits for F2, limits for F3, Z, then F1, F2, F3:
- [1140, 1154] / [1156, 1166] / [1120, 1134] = -39.7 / 36.0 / 41.1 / 34.6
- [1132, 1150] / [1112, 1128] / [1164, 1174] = -48.9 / 34.0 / 41.1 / 41.8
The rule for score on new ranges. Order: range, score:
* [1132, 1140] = 1.47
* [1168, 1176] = 1.61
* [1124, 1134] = 1.49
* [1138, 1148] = 1.50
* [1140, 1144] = 1.51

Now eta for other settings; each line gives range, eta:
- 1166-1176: 3.72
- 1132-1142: 3.39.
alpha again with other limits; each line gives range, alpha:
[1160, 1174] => 1173.0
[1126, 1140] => 1127.0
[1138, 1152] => 1151.0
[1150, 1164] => 1163.0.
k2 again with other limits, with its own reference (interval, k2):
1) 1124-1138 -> 1.6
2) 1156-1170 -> 5.3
